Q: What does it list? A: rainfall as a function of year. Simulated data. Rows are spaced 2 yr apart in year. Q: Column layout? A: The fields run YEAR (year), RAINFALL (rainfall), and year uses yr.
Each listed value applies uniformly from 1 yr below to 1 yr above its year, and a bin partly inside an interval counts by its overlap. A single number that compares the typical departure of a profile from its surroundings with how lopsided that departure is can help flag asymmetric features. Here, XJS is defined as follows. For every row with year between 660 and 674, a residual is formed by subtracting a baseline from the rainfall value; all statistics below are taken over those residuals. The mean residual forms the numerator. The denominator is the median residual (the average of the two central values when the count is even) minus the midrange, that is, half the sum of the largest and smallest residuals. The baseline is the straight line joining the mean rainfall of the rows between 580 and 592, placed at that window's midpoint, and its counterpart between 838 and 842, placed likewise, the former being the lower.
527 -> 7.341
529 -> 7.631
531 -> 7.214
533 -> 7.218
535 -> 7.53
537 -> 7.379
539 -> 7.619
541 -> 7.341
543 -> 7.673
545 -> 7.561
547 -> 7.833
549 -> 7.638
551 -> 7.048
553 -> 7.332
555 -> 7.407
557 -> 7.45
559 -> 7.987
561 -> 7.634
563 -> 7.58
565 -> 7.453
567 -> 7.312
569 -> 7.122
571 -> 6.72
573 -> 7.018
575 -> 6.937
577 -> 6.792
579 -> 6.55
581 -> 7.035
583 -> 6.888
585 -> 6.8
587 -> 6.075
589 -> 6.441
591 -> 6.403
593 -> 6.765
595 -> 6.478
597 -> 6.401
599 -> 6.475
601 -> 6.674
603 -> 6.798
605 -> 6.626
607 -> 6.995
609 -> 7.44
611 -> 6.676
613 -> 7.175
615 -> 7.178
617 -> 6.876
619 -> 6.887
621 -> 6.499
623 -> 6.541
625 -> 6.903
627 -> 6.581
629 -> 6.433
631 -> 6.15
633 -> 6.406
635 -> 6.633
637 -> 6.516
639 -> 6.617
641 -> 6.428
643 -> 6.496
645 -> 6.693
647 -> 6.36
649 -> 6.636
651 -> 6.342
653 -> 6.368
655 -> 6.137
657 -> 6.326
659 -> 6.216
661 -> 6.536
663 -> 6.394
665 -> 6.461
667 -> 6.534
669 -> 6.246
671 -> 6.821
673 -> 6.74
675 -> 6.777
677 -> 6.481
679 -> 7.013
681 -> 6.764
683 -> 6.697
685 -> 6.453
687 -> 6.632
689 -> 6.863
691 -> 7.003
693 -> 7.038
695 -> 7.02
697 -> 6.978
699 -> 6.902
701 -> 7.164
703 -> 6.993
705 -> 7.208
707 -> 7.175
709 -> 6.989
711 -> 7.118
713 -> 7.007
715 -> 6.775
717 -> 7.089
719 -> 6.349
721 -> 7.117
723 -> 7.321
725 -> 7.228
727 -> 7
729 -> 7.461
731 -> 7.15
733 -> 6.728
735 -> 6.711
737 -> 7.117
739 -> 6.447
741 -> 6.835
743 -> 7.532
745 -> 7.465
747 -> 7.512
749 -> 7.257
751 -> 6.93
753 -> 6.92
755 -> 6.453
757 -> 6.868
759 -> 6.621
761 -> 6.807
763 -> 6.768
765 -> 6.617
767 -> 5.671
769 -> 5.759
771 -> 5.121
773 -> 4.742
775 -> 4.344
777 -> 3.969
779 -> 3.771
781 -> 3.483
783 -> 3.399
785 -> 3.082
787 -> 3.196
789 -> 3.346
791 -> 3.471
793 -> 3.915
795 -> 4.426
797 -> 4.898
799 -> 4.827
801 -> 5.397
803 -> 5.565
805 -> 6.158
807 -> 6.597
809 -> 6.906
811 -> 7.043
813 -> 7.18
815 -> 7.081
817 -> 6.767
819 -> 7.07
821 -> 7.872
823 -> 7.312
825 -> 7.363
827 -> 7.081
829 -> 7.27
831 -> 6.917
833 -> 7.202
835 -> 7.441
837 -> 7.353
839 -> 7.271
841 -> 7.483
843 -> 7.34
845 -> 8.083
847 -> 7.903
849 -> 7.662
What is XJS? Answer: -33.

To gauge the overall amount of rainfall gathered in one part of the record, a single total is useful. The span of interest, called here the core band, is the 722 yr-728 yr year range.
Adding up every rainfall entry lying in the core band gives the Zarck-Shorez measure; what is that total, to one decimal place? 21.5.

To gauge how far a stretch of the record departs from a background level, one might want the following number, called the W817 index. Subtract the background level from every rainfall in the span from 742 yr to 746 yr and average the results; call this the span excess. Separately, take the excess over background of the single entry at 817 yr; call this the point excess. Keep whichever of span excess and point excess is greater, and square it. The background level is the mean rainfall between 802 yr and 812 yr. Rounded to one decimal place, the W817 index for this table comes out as 1.1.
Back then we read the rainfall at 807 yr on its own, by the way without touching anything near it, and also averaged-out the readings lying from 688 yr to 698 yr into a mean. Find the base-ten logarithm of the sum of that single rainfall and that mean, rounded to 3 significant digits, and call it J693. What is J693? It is 1.13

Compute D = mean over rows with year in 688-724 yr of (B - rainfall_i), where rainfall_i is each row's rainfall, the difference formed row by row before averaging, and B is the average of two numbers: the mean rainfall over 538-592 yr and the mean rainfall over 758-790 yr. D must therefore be -1.02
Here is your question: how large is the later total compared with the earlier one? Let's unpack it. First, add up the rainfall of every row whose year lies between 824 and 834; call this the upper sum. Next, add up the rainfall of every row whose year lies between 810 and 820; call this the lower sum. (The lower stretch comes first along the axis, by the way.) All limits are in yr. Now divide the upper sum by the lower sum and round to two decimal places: 1.02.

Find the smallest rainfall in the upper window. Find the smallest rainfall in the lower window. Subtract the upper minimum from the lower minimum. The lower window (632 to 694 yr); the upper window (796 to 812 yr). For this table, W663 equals 1.3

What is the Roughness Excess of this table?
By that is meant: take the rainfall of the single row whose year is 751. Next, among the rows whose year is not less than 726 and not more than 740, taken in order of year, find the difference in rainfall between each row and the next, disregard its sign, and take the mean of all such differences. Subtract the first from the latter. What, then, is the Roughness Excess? -6.5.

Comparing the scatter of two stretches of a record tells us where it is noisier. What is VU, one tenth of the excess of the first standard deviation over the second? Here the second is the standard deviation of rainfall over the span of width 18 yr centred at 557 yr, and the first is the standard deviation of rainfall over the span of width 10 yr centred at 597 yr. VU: -0.010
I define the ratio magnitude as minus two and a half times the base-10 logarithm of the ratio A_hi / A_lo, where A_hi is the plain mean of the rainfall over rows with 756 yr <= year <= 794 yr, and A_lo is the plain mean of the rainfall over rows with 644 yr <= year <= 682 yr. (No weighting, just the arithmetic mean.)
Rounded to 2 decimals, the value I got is 0.34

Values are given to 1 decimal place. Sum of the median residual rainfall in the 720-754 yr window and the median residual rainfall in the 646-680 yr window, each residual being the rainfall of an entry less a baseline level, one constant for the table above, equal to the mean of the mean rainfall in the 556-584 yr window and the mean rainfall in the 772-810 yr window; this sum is 1.9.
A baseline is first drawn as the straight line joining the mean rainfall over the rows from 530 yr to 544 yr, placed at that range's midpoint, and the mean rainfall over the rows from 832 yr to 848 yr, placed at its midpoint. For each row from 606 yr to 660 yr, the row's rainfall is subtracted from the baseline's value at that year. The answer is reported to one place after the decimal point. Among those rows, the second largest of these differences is 1.3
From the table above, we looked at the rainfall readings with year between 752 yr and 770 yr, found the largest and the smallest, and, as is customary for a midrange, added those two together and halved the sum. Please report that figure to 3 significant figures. 6.30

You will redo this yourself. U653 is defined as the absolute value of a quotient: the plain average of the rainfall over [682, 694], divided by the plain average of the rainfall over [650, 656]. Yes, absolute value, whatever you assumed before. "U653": 1.08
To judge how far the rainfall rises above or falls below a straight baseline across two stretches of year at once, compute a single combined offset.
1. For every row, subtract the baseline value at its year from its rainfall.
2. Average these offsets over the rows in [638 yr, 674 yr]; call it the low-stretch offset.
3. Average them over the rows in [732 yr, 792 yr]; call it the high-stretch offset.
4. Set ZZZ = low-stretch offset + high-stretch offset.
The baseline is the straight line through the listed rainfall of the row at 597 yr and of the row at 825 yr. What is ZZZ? -1.6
